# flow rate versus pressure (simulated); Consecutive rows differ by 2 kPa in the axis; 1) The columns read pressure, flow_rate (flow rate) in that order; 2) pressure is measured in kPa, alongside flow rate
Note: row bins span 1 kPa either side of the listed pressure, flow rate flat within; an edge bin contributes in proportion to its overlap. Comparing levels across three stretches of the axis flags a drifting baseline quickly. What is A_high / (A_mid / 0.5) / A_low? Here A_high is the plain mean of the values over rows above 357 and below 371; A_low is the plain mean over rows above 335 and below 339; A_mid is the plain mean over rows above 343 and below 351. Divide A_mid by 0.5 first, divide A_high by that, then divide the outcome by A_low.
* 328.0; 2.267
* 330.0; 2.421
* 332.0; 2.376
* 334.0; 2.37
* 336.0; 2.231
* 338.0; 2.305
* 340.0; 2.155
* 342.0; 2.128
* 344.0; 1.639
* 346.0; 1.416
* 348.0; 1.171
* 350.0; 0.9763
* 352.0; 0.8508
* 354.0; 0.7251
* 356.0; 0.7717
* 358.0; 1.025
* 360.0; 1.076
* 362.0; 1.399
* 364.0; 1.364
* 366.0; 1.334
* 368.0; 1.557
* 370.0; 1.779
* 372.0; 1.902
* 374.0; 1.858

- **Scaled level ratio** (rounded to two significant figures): 0.23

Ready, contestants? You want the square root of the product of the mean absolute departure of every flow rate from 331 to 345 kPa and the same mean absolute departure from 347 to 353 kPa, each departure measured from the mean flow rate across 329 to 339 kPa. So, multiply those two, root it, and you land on 0.5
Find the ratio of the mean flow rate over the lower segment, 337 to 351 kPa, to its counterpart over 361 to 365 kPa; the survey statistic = 1.22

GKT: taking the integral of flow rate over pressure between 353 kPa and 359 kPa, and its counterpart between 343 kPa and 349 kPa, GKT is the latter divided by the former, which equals 1.7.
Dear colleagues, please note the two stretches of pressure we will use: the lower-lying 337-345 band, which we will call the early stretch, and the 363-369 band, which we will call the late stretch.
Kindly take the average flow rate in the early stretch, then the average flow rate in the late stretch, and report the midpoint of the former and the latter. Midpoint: 1.7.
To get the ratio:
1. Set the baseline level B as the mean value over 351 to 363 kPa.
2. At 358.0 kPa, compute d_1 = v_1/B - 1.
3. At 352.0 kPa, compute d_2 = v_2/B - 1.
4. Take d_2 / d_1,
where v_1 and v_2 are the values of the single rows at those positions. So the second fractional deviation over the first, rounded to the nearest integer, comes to -2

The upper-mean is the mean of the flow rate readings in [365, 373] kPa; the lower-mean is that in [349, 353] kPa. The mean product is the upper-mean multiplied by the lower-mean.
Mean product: 1.5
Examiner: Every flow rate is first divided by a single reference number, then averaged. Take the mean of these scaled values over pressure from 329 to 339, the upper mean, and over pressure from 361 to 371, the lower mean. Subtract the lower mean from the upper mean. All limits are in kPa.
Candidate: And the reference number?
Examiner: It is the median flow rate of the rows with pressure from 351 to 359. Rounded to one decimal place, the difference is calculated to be 1.1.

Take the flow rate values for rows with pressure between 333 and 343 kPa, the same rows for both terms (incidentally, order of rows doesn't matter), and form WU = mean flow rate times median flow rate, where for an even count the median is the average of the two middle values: 5.0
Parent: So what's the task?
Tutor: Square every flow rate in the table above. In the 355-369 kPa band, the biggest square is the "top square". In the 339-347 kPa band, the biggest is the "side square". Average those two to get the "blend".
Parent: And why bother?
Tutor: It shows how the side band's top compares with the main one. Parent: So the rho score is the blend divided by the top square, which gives 1.5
